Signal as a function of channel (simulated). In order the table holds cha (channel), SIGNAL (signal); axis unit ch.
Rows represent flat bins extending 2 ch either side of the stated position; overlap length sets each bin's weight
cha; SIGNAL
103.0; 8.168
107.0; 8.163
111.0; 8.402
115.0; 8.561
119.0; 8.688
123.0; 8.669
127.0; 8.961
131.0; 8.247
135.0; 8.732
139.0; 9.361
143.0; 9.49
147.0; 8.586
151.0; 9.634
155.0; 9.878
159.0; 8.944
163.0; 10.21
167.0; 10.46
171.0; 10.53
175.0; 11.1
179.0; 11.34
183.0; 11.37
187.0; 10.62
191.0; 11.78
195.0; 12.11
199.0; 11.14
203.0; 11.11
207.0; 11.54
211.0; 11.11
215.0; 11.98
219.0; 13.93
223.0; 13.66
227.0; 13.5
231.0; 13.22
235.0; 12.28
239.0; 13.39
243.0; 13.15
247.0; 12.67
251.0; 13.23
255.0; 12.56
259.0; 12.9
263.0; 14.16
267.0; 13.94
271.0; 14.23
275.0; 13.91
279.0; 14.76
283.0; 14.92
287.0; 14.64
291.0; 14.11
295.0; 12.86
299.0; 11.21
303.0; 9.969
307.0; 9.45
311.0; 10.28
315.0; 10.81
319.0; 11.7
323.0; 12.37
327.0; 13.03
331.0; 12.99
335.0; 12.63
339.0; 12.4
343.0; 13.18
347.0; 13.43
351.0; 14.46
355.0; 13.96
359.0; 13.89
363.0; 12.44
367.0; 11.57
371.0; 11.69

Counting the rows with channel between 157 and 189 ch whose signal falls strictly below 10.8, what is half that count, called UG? 2.50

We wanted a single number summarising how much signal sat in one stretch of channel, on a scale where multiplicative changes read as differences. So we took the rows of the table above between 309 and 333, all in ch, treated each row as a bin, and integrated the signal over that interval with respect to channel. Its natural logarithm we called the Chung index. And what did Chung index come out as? 5.65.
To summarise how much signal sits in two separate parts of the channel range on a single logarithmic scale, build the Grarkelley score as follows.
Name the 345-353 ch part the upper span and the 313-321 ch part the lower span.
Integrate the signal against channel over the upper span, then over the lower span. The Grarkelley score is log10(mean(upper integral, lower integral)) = 2.00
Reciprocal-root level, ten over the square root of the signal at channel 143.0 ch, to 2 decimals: 3.25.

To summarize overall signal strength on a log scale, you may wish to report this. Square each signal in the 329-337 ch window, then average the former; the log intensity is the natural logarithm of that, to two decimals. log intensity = 5.10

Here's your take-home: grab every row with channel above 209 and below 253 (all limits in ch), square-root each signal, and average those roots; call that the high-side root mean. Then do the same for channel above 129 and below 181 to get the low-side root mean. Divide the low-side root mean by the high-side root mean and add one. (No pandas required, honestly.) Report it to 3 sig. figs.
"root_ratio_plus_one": 1.87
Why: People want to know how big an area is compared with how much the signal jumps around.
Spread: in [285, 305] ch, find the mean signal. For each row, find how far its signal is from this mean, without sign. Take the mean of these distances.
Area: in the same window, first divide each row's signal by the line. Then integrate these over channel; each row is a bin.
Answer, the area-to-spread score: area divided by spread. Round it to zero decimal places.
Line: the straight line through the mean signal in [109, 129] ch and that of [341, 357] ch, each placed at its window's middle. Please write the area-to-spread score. 13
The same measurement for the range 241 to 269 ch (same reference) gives 68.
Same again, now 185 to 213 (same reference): 76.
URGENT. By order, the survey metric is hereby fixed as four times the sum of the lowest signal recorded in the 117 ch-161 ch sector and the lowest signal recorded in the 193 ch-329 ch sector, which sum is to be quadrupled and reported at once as 71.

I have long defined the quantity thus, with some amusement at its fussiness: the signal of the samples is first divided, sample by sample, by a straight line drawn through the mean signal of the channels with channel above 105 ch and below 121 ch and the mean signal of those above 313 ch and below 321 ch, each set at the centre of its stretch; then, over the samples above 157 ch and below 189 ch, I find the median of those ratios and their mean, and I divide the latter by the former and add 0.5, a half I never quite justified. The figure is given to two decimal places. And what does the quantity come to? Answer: 1.50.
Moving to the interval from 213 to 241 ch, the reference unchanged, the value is 1.50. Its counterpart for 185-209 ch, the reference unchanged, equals 1.51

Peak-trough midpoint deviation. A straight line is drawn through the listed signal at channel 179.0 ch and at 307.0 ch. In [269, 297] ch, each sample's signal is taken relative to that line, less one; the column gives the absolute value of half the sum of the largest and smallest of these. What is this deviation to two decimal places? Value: 0.43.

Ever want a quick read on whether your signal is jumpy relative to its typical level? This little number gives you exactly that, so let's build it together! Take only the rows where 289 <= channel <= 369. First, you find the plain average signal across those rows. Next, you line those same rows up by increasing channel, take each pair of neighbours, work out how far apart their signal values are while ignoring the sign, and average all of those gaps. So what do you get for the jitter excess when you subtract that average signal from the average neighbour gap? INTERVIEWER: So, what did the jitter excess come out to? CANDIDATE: -11.6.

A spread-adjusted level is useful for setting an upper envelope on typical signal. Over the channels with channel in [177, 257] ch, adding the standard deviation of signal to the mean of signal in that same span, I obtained 13.3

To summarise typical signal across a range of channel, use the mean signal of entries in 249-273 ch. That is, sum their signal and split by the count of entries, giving 13.5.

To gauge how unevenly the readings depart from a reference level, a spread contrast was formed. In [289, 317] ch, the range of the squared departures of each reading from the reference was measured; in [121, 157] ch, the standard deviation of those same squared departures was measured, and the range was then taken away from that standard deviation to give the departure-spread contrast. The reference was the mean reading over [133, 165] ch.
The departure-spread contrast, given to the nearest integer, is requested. -22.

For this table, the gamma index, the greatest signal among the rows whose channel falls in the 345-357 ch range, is 14.46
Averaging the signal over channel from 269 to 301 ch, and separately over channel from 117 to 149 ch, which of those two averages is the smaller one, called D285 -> 8.8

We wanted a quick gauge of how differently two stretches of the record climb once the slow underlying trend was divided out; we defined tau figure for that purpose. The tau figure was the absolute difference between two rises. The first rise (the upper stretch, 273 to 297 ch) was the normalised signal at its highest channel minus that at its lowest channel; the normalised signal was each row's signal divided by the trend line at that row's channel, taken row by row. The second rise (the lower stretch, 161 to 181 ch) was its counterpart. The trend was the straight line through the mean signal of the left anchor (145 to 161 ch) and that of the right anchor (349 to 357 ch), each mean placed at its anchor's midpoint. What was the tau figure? 0.20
